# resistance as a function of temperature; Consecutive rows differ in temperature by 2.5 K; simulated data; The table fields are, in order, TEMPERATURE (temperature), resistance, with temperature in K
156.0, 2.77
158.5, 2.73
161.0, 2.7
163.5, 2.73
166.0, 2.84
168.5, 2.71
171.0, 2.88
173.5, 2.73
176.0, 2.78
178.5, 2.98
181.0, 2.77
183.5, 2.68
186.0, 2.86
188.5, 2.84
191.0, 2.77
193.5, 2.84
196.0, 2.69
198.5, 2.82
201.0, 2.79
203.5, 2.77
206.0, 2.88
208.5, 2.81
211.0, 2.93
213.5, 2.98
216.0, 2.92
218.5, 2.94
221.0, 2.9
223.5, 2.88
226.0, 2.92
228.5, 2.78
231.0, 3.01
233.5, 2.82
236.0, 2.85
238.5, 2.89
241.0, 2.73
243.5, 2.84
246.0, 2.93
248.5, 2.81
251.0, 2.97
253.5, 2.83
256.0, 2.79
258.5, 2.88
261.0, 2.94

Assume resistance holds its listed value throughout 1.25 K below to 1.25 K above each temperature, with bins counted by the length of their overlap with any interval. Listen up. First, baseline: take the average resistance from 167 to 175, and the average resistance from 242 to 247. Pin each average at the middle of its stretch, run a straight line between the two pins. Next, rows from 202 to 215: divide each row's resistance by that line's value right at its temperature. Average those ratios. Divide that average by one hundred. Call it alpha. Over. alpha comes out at 0.0102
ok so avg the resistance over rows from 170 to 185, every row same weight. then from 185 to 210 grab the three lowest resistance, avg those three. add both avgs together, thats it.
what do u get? 5.55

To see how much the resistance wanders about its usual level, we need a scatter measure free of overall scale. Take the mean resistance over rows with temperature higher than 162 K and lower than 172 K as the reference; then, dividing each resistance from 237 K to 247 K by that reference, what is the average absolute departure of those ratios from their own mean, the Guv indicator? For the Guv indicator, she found 0.0224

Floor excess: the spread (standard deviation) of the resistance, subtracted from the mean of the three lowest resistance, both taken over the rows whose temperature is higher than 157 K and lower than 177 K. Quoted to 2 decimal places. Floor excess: 2.65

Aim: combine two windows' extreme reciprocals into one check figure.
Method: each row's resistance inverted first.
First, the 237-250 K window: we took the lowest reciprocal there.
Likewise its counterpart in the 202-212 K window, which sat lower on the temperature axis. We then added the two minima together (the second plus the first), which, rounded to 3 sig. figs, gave 0.683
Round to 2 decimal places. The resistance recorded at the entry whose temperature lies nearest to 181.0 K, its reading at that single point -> 2.77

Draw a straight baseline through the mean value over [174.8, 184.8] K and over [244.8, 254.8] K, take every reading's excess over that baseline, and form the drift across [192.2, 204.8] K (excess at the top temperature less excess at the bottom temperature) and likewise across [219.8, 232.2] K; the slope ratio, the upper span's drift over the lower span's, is -1.2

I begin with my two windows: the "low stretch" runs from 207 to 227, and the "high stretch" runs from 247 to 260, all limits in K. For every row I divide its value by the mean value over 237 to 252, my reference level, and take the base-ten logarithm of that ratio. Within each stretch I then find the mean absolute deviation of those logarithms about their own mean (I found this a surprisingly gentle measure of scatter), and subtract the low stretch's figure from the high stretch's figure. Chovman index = 0.003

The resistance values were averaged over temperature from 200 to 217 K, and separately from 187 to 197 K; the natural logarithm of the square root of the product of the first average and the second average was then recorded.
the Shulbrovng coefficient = 1.04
